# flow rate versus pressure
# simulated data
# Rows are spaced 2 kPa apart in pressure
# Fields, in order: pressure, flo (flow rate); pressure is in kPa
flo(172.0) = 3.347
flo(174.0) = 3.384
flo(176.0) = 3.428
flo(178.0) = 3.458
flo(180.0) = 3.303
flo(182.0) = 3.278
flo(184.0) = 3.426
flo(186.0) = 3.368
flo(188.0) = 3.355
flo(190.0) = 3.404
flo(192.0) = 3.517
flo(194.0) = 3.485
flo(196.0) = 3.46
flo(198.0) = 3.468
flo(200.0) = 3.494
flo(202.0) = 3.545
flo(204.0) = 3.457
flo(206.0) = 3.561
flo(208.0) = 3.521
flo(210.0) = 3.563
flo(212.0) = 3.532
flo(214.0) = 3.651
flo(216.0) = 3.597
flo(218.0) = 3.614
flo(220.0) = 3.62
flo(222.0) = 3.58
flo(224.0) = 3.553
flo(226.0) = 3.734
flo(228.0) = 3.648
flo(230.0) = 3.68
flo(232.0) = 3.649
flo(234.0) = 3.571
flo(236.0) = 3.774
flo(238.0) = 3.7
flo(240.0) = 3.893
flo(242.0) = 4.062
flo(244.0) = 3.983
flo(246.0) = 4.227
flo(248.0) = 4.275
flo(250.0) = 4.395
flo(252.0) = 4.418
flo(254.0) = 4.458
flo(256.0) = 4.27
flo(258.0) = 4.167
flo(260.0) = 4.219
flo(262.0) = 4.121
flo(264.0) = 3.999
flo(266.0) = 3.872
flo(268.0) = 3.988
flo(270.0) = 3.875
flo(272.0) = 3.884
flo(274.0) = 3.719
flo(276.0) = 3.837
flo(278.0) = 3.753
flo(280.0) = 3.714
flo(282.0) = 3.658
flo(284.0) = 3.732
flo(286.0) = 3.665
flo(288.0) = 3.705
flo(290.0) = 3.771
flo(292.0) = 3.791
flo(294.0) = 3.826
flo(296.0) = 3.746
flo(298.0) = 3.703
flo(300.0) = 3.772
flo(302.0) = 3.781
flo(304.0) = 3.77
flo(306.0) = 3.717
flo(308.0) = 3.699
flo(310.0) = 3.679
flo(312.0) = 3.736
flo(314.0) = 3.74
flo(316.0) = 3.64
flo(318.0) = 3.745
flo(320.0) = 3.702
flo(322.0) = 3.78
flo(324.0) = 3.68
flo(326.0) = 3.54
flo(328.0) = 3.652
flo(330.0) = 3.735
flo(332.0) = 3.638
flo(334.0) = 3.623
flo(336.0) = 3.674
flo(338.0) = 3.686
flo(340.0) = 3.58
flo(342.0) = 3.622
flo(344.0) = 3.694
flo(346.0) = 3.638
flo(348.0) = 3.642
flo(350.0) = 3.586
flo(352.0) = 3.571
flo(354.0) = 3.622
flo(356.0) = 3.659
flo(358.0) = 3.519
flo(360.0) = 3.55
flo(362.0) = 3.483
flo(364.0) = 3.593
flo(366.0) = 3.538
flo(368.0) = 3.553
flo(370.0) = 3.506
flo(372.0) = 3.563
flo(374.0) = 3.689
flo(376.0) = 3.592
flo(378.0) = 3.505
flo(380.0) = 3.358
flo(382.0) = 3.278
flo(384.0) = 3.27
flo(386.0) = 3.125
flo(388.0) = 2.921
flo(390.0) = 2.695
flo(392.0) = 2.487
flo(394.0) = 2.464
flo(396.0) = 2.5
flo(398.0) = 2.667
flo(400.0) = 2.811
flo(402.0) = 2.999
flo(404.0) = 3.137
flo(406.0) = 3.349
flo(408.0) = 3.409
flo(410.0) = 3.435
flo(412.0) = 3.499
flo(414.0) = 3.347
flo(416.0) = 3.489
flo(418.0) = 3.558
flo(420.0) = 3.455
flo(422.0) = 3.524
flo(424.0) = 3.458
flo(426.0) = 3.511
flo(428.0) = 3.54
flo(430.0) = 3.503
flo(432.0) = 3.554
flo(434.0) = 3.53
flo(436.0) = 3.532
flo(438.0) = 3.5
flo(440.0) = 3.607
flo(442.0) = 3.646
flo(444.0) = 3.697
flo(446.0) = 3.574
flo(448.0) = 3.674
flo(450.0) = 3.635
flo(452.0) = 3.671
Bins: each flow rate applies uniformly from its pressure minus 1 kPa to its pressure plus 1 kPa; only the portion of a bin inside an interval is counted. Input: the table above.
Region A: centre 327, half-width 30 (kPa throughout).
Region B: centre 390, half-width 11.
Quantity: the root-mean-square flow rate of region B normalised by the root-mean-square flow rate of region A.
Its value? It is 0.79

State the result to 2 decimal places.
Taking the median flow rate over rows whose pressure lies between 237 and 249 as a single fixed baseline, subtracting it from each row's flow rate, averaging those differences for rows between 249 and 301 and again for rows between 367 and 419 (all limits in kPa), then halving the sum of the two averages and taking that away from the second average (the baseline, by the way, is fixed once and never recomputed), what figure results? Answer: -0.36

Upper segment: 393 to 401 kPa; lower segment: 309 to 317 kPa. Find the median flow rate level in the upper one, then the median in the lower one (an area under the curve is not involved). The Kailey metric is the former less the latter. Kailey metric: -1.1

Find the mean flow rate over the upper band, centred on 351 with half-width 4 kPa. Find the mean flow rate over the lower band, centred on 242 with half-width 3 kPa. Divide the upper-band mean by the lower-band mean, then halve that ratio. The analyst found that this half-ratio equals 0.453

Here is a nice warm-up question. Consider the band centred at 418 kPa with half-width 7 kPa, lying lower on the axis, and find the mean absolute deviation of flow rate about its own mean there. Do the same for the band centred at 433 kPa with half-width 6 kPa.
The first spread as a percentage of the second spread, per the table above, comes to 287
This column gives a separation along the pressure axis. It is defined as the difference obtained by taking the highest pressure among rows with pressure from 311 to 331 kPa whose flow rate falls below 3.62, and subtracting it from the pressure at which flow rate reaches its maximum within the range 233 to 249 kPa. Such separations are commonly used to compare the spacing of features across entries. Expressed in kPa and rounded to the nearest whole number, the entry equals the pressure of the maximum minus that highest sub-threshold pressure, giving -78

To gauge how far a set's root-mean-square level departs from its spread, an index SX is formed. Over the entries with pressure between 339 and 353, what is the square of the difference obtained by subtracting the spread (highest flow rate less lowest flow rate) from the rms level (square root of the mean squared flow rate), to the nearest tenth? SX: 12.2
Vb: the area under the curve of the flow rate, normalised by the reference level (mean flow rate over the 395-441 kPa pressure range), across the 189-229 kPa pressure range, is 42.5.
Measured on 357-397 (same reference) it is 39.0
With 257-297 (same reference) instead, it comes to 46.1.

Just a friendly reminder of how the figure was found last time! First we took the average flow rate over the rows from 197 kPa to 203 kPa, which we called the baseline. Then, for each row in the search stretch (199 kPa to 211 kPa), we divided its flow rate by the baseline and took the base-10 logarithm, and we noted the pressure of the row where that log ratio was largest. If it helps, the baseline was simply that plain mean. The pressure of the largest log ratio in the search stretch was 210.0 kPa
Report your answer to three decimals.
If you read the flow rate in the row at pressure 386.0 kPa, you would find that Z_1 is 3.125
